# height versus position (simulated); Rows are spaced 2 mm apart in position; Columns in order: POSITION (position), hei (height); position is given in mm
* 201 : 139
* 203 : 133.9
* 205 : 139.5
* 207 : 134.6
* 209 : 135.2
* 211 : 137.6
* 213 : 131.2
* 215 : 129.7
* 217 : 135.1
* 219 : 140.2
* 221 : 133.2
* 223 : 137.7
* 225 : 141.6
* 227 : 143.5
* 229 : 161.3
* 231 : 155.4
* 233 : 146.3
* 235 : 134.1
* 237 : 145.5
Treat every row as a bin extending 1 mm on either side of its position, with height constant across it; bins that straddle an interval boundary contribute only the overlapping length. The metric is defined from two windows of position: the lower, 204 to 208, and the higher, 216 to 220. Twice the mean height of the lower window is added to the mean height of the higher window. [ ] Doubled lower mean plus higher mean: 412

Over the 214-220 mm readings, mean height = 135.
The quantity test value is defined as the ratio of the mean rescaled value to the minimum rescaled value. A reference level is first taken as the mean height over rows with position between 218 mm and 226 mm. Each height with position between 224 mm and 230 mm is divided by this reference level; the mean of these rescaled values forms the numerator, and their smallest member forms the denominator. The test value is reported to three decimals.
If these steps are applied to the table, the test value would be 1.051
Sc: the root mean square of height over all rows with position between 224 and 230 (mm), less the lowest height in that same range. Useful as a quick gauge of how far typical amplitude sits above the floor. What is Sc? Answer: 7.5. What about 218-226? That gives 5.0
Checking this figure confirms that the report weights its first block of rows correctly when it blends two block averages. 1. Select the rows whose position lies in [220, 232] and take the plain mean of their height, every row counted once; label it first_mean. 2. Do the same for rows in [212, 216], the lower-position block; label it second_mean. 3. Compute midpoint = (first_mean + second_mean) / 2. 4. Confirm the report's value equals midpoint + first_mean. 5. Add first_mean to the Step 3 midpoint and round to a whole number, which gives 283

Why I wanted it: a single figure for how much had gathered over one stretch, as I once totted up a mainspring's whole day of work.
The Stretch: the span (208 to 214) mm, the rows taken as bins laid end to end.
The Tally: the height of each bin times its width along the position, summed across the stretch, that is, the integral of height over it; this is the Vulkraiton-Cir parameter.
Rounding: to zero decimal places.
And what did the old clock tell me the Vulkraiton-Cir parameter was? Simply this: 808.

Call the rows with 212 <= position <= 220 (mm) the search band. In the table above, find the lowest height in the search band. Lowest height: 129.7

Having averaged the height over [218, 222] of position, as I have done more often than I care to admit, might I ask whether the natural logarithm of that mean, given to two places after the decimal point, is 4.92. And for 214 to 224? 4.91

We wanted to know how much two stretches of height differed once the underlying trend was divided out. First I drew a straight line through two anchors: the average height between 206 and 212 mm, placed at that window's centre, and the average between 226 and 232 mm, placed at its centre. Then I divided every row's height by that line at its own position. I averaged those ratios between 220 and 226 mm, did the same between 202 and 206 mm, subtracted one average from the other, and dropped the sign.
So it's 0.112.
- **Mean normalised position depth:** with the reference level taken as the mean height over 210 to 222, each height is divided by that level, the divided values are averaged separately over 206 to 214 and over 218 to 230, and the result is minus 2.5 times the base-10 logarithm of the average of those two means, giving -0.034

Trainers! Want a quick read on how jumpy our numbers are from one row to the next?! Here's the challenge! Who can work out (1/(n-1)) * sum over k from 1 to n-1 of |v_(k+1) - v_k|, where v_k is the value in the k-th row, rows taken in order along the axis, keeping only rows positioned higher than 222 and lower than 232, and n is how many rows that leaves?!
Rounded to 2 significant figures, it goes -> 7.4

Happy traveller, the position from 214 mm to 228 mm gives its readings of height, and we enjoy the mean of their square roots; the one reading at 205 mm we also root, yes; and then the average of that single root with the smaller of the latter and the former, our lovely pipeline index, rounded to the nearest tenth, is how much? 11.8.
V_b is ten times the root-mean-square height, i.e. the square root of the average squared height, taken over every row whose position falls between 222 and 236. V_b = 1460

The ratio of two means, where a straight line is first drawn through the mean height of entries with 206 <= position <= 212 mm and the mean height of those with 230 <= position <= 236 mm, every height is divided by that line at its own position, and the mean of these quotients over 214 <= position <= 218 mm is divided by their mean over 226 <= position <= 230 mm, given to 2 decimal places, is 0.90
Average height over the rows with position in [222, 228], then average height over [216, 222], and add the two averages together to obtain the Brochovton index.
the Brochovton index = 277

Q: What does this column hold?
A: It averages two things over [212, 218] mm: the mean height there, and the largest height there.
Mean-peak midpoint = 134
